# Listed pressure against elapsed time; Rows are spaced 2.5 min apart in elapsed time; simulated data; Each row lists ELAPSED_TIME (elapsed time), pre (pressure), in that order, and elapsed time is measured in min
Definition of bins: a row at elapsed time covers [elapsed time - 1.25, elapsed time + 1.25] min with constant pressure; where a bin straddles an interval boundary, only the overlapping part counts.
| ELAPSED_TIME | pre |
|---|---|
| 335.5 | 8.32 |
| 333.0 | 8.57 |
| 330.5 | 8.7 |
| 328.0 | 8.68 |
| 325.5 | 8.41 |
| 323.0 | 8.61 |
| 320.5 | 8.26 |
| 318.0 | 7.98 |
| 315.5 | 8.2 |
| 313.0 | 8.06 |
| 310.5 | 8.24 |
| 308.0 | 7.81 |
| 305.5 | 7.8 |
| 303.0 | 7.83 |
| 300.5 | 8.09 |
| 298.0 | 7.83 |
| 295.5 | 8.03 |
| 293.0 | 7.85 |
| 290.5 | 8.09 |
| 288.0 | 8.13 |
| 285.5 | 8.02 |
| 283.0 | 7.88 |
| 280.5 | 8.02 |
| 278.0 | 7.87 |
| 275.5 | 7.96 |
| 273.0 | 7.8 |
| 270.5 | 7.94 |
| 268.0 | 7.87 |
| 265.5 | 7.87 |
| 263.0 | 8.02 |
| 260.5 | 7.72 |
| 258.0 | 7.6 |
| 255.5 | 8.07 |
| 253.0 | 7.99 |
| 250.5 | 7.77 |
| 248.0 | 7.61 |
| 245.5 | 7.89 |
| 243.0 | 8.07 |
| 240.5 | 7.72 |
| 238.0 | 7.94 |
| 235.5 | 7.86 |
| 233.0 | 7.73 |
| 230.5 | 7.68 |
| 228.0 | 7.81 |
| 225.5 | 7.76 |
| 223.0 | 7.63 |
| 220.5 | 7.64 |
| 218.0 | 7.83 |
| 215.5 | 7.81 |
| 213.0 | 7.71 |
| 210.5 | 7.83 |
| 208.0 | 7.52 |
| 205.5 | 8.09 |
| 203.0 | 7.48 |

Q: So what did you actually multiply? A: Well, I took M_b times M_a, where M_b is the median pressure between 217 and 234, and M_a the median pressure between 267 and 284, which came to 60.9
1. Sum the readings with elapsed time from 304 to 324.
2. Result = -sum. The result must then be -65.0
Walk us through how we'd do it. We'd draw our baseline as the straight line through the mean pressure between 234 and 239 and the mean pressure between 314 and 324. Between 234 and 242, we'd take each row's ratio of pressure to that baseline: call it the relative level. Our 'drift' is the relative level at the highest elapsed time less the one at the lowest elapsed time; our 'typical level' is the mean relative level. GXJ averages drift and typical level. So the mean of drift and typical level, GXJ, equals 0.486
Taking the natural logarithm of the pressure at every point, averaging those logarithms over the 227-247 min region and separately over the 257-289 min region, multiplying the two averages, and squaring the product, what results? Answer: 18.1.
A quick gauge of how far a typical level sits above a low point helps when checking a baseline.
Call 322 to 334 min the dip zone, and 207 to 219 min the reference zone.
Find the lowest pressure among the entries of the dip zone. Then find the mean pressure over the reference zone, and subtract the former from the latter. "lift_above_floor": -0.7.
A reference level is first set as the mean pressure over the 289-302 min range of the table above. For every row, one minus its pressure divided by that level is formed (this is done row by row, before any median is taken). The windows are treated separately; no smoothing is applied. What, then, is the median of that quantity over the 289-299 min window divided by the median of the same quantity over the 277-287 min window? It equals 1.4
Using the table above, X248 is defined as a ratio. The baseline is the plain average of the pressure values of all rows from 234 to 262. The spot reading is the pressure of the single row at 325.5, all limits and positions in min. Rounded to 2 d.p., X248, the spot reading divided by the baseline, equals 1.07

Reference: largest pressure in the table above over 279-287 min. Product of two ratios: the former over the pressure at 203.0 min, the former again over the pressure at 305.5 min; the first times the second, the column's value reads 1.10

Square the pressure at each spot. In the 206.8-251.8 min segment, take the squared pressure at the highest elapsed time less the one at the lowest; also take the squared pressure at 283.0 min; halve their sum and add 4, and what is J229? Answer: 37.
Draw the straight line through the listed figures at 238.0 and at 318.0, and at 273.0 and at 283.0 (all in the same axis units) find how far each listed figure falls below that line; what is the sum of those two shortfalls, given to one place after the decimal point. 0.2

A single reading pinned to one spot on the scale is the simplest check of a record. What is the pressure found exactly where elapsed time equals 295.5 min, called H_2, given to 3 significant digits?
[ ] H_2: 8.03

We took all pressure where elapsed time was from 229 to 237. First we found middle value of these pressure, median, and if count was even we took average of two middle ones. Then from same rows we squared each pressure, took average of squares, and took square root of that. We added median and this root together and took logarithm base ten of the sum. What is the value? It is 1.19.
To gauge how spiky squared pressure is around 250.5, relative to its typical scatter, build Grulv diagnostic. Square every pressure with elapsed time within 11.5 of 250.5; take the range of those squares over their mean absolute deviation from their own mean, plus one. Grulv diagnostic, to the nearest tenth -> 4.0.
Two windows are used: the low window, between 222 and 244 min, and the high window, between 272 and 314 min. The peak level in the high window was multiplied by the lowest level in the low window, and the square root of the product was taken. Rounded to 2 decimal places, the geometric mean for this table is 7.93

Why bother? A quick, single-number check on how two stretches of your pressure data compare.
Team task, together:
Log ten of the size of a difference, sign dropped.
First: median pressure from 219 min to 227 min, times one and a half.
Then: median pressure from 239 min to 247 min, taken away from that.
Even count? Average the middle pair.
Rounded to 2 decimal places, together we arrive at 0.55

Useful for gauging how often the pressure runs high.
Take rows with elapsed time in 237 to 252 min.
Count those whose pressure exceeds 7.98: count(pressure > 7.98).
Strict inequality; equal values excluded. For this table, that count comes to 1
